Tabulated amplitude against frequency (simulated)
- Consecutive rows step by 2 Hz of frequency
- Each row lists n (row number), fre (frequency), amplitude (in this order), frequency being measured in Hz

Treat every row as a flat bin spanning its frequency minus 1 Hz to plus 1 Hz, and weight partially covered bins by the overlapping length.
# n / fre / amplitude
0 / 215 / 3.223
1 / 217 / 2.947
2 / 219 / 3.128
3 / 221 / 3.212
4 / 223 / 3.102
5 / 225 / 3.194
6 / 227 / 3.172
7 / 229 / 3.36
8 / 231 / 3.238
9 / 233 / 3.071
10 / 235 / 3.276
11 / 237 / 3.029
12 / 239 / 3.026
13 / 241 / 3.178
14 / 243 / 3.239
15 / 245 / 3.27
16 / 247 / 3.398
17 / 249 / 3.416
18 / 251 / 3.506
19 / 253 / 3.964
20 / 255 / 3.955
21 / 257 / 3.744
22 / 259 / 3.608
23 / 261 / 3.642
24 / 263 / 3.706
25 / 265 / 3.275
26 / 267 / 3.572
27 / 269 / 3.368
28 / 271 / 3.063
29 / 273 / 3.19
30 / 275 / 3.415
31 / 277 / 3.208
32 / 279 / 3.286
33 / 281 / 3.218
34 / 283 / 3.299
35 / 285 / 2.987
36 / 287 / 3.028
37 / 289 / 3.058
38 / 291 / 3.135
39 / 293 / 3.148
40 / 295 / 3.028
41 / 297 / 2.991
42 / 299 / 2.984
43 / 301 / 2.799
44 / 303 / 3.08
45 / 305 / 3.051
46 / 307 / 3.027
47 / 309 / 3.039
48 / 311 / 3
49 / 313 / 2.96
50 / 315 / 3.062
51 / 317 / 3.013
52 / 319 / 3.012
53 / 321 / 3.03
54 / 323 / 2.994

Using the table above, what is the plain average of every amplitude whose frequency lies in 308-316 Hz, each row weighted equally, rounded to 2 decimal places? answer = 3.02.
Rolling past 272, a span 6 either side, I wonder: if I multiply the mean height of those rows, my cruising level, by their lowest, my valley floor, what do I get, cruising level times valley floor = 10.1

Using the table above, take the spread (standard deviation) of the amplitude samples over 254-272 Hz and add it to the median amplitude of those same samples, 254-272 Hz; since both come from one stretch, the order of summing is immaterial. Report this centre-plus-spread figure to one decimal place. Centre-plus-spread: 3.9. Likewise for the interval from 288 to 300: 3.1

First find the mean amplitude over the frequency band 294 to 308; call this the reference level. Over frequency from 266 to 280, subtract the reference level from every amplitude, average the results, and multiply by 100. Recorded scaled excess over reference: 31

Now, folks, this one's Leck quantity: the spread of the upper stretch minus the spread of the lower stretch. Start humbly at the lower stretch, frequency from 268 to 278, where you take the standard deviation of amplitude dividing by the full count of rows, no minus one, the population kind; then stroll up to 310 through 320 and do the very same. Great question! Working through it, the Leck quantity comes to -0.10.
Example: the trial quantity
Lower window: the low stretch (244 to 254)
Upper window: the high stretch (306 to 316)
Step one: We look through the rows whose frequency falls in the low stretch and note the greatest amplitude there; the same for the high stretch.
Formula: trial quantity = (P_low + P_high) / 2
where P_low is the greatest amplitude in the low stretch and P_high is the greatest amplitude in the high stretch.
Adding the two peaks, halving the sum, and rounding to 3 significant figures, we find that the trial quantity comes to 3.51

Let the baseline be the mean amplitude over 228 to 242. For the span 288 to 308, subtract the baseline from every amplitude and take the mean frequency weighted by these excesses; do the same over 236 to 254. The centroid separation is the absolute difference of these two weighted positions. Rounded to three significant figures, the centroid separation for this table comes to 46.7 Hz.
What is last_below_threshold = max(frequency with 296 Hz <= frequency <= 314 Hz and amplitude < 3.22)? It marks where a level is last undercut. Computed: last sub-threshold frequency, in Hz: 313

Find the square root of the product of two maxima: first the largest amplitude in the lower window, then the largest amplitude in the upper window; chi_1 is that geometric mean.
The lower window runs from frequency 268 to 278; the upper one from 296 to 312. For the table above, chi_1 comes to 3.24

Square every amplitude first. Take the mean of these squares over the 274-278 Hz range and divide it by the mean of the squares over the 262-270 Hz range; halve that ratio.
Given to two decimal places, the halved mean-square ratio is 0.45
